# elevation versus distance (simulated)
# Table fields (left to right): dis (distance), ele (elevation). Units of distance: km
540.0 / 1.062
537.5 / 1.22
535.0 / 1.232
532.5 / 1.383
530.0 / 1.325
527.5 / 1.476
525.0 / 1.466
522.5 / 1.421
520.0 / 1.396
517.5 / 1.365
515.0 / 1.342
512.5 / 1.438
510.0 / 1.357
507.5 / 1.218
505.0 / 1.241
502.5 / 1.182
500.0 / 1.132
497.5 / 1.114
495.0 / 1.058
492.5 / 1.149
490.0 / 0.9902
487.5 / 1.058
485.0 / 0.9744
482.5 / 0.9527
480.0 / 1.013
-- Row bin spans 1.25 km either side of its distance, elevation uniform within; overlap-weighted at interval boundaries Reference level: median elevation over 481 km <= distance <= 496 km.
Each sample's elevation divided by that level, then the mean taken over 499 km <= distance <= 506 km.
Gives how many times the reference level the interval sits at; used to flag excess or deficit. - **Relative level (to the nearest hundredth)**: 1.16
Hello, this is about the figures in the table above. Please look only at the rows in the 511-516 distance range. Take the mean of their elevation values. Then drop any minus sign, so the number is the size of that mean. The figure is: 1.39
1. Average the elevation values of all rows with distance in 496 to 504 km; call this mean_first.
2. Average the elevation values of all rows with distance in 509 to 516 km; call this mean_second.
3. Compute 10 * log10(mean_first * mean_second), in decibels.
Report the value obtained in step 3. 2.0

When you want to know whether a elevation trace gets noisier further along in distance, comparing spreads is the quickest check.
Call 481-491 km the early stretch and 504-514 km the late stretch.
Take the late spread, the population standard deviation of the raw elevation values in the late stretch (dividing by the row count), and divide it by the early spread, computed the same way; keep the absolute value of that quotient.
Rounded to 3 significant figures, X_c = 2.26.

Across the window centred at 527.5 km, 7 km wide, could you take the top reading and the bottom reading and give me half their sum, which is 1.40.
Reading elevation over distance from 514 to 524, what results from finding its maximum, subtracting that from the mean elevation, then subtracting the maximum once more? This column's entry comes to -1.46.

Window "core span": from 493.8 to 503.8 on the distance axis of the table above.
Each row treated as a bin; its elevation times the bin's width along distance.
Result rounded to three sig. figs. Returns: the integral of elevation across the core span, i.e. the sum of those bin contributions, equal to 11.2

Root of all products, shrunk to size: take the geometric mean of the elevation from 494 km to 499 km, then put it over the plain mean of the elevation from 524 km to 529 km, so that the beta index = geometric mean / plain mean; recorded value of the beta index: 0.74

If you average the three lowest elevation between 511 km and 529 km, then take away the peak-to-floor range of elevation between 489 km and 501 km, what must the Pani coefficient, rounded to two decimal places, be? 1.21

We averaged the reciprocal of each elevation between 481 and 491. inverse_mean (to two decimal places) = 1.01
